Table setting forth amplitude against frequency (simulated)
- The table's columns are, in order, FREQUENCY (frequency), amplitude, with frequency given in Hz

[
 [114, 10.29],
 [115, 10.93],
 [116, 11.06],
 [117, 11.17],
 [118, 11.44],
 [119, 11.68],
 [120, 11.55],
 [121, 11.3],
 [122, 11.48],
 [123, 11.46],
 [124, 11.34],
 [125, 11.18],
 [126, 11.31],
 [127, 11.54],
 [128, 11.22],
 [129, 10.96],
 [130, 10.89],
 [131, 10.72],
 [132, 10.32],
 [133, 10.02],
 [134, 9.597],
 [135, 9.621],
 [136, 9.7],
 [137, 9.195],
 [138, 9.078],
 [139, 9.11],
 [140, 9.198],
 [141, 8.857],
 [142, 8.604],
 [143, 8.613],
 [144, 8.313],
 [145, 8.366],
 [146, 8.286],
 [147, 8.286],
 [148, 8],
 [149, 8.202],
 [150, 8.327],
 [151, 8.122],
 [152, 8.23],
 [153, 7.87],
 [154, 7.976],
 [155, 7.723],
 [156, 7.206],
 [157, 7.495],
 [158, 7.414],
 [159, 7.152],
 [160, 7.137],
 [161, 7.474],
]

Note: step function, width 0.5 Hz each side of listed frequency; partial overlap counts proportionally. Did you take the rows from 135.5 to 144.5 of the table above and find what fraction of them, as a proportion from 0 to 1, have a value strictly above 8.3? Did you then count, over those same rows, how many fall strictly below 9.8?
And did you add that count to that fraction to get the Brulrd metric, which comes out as 10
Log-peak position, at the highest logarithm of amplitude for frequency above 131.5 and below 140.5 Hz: 132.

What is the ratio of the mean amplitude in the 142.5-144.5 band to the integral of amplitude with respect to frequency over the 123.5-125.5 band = 0.38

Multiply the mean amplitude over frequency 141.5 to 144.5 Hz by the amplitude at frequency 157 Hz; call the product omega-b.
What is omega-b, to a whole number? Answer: 64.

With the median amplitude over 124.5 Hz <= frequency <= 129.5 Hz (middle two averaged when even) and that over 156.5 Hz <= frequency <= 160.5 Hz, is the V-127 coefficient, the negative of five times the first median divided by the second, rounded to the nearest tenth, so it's -7.7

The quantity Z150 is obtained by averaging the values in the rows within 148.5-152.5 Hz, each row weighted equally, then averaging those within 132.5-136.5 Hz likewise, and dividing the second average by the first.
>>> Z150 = 1.18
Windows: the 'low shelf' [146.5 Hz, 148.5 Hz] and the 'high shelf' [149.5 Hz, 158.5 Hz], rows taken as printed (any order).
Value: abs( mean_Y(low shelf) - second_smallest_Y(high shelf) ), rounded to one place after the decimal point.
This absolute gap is 0.7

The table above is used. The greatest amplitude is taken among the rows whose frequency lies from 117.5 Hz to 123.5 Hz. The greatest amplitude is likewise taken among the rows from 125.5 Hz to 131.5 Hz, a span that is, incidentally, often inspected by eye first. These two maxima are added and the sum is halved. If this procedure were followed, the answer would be 11.6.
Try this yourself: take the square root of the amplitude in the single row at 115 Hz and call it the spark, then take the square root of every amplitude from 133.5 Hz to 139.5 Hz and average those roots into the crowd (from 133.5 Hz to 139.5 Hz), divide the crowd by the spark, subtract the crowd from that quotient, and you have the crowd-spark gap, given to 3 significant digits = -2.14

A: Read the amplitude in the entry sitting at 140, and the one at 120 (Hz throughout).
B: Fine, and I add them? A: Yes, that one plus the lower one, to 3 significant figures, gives 20.7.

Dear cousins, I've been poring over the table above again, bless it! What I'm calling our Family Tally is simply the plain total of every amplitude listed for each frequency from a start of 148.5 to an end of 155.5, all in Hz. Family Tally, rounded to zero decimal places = 56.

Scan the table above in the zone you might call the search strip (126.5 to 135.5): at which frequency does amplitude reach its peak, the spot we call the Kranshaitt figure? 127 Hz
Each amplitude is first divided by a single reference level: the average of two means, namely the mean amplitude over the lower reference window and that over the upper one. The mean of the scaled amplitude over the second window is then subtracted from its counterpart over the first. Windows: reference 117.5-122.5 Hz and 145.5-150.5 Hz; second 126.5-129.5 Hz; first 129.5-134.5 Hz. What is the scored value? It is -0.094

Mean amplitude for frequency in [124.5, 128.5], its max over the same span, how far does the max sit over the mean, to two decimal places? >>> 0.23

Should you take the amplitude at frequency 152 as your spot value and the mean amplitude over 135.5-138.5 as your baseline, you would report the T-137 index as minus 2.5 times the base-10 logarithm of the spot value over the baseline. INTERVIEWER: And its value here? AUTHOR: 0.14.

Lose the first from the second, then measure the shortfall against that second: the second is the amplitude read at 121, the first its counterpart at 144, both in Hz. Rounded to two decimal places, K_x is 0.26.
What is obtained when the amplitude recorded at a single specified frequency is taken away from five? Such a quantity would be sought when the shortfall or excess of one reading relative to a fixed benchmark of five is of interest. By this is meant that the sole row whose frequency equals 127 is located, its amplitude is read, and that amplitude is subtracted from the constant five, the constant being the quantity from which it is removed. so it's -6.5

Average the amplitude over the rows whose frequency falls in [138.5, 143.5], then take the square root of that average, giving 2.98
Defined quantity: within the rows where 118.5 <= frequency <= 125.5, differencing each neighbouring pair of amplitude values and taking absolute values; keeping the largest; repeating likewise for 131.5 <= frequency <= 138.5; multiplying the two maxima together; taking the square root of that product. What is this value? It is 0.355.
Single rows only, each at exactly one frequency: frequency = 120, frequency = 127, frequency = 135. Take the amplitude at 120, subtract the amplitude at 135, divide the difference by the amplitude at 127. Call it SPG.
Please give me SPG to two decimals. 0.17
